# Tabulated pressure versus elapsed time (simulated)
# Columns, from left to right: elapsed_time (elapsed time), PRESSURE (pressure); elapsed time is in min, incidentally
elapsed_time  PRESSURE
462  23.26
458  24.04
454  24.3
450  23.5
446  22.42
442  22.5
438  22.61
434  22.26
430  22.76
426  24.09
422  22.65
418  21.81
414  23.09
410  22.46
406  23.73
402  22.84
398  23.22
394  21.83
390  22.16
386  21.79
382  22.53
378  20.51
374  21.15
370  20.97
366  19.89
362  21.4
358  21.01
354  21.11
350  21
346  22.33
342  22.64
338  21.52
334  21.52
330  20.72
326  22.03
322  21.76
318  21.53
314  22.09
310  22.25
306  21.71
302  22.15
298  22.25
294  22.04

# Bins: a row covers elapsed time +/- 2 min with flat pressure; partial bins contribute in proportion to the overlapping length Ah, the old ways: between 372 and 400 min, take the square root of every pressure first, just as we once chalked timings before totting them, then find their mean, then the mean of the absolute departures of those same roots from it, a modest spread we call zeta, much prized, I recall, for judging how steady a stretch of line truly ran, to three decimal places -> 0.069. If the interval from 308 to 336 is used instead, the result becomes 0.041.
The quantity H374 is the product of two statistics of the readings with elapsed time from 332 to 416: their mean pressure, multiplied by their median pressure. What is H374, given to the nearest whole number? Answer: 476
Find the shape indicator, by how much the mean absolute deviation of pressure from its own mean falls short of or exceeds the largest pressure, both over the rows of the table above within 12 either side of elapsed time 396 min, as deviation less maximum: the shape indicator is -23.1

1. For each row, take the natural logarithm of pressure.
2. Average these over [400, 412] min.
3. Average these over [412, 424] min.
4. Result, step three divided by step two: 0.99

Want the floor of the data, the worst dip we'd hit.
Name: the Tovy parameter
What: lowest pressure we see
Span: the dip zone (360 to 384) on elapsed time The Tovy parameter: 19.89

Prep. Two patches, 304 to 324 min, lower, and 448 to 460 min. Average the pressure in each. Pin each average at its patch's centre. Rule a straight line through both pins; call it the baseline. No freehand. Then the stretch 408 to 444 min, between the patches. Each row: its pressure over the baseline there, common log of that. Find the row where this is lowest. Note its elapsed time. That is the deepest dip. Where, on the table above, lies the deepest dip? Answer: 418 min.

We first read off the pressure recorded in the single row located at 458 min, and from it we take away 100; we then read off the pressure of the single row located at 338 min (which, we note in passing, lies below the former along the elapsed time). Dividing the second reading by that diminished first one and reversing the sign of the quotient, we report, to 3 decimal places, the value 0.283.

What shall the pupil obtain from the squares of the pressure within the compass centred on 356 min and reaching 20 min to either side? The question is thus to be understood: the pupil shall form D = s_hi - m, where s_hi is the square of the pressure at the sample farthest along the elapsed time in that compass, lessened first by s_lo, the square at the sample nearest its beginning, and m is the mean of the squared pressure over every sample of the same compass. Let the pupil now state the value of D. -470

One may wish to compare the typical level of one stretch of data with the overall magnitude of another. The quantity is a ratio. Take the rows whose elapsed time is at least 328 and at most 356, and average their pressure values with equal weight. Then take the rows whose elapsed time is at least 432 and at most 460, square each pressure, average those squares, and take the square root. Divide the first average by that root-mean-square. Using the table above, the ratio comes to 0.93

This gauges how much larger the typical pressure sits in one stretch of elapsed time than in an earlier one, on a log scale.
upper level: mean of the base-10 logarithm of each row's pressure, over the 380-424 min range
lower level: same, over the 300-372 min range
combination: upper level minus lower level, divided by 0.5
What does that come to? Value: 0.040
